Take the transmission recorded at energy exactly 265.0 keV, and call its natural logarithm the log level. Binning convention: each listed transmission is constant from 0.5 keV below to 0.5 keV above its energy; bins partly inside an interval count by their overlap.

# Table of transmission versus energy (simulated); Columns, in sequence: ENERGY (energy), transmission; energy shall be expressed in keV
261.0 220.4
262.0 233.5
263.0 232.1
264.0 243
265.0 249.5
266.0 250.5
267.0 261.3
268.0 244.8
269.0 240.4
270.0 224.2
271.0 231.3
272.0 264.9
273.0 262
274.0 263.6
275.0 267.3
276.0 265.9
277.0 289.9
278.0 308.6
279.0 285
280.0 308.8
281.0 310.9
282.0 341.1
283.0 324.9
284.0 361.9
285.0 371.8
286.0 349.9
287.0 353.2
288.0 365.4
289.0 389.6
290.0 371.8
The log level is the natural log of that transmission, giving 5.52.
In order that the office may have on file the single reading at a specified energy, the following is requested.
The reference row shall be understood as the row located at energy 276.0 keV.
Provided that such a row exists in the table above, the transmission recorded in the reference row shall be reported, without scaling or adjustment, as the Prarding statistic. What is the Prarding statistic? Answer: 265.9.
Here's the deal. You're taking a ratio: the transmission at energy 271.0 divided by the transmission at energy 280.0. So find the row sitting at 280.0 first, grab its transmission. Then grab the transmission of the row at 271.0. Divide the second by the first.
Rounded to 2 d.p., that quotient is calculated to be 0.75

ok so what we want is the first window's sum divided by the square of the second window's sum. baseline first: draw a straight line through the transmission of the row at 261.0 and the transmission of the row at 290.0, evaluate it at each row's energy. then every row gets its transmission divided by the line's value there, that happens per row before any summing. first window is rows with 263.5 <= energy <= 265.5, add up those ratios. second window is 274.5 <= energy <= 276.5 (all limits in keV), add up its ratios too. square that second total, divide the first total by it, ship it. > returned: 0.636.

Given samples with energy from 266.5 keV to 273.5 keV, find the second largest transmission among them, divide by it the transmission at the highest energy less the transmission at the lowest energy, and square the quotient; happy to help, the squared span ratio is 0.000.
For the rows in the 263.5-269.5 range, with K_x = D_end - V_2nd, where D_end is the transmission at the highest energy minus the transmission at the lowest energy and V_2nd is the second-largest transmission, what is -253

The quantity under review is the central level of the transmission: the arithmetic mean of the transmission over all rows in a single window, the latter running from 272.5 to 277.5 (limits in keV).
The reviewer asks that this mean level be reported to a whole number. 270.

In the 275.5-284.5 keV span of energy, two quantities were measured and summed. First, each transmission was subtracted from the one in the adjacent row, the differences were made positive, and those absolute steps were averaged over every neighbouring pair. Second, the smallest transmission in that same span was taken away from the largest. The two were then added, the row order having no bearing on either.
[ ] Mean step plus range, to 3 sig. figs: 118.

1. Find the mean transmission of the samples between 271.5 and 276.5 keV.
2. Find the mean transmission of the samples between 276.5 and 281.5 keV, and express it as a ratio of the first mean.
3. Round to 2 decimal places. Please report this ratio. 1.14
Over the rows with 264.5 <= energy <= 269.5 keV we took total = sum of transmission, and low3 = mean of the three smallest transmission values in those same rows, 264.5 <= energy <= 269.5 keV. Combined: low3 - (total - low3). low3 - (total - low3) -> -757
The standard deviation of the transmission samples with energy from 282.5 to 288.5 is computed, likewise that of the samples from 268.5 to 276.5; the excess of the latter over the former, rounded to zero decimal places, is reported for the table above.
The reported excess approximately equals 1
